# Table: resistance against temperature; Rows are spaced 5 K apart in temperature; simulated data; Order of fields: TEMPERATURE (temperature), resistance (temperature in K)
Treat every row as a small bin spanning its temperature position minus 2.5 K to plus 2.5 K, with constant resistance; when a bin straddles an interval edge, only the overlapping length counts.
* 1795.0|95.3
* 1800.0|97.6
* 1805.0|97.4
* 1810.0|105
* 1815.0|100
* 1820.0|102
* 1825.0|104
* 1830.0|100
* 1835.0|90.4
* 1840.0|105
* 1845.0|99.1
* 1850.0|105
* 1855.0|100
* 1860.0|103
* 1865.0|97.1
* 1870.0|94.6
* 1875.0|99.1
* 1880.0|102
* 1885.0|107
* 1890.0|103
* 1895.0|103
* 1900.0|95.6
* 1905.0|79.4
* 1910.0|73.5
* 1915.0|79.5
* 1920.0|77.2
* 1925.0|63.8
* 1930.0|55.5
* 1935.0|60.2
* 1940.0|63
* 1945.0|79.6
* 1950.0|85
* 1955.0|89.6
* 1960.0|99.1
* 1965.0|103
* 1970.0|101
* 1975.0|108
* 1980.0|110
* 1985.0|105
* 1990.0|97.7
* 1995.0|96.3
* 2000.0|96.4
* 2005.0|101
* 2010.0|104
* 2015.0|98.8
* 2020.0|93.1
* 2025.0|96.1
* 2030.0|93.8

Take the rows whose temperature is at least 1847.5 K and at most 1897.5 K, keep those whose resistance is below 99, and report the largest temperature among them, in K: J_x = 1870.0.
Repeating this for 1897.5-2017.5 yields 2015.0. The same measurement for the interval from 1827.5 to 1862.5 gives 1835.0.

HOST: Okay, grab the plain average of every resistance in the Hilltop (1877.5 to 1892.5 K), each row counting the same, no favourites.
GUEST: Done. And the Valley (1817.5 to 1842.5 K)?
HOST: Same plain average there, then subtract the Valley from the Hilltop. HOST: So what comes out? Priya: 4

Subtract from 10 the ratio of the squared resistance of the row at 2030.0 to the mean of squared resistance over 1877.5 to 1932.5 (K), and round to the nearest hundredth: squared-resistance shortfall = 8.84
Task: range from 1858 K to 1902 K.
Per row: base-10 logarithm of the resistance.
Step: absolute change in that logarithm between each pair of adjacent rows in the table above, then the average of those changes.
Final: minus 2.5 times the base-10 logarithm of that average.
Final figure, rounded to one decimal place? 4.4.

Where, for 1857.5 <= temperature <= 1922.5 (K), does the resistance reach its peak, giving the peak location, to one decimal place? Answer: 1885.0 K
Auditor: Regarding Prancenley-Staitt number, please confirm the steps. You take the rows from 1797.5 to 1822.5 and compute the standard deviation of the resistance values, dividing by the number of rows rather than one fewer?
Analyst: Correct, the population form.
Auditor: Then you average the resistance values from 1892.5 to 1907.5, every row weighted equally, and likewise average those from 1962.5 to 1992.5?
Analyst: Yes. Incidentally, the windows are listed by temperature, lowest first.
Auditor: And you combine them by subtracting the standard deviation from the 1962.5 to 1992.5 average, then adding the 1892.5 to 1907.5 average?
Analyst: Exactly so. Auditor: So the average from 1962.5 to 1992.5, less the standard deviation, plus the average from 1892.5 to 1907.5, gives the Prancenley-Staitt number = 194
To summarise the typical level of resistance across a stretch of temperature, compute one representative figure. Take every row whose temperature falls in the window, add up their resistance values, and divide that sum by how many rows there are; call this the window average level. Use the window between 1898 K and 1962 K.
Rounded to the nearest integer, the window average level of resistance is 77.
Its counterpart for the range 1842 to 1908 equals 99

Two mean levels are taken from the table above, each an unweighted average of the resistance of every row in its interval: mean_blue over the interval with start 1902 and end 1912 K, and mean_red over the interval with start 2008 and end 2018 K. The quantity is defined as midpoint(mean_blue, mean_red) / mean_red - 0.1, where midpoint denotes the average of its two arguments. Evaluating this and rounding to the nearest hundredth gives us 0.78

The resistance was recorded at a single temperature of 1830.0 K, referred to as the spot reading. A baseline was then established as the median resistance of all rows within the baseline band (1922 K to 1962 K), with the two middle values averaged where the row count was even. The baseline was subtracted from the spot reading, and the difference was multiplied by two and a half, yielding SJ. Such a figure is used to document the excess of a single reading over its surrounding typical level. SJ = 71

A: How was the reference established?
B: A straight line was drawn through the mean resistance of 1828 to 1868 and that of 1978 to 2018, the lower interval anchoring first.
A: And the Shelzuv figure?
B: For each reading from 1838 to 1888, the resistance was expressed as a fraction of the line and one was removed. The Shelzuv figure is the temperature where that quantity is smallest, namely 1870.0 K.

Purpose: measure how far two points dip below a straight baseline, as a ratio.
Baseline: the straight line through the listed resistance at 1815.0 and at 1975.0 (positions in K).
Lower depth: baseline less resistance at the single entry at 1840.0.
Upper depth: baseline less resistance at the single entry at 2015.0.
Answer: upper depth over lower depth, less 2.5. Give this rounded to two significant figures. -5.5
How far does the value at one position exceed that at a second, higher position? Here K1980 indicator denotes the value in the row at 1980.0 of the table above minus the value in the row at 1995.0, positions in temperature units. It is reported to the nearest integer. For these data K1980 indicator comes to 14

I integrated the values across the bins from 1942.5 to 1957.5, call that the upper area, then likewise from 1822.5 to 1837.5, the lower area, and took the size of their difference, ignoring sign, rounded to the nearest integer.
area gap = 201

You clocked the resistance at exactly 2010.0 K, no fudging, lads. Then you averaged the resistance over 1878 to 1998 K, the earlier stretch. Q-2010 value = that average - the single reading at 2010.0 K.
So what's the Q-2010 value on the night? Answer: -15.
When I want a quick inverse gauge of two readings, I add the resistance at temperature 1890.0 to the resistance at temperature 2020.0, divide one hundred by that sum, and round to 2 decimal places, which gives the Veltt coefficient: 0.51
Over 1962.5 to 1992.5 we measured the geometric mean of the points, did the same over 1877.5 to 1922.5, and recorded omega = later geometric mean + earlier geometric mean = 194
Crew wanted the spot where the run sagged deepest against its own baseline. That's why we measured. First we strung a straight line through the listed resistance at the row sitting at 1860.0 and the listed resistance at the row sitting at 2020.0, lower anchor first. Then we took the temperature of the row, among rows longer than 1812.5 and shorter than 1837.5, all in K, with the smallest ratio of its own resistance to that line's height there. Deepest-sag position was 1835.0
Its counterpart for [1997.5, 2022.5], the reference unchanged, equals 2020.0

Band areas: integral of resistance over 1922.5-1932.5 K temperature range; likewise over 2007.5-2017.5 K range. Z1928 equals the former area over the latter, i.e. 0.59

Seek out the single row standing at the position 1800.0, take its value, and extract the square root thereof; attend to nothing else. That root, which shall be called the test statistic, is 9.9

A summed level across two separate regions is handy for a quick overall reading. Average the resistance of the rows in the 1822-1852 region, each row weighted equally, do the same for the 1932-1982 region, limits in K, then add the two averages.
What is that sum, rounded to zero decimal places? 190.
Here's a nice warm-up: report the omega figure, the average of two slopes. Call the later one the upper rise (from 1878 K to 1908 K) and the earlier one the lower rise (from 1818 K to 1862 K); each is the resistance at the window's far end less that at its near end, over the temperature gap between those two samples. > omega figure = -0.44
